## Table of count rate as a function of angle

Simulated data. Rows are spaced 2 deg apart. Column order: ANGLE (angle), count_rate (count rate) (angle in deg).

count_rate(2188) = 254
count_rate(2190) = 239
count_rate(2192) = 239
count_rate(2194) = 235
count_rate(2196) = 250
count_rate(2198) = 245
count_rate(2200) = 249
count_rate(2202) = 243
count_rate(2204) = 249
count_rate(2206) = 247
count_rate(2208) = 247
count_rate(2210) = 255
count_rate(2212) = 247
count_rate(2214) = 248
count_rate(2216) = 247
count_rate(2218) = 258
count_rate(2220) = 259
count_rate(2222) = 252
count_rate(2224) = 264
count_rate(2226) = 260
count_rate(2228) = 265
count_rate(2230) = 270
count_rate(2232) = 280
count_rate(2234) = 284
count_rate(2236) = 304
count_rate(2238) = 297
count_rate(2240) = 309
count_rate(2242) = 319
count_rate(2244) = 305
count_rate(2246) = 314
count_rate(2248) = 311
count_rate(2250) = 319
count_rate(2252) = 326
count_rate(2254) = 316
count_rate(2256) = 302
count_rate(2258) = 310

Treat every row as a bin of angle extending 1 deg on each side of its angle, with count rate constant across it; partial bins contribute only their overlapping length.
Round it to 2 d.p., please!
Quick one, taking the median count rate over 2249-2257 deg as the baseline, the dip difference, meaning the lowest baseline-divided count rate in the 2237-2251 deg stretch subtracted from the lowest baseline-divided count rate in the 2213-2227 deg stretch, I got -0.16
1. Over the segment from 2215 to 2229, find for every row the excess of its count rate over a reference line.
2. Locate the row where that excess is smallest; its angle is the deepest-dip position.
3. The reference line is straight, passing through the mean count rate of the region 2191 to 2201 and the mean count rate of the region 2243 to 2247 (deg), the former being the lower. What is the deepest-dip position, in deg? 2222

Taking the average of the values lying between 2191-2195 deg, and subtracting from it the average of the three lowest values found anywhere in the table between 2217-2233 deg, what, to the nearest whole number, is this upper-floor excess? -19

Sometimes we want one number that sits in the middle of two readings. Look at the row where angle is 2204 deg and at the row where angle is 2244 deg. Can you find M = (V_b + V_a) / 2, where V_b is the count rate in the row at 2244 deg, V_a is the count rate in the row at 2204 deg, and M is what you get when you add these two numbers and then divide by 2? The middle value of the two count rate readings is 277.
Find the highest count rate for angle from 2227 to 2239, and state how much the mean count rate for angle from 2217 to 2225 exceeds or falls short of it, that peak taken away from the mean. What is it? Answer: -46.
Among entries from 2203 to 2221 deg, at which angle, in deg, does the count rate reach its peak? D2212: 2220 deg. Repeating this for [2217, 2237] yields 2236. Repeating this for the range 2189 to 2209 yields 2196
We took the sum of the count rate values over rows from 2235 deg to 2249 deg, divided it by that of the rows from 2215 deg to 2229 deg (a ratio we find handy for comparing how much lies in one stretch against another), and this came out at 1.20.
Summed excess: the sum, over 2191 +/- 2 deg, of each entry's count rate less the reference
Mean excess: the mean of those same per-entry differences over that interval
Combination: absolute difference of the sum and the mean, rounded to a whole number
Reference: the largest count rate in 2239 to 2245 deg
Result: 80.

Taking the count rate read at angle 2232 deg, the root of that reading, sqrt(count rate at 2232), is 16.7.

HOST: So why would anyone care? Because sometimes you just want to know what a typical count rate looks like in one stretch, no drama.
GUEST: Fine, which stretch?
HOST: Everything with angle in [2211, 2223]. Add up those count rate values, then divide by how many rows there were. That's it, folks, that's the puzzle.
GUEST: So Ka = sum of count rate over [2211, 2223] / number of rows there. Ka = 252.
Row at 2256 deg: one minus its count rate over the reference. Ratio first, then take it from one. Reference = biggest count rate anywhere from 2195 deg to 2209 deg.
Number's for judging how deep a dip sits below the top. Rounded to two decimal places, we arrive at -0.21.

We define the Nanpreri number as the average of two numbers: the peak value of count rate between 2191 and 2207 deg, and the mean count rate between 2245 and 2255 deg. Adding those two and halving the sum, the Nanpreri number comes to 284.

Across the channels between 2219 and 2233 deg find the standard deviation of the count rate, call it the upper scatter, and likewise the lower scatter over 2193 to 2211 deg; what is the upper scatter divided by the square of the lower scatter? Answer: 0.3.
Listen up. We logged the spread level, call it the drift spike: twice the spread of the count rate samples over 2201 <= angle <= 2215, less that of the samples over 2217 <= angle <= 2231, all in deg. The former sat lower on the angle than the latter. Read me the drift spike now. 1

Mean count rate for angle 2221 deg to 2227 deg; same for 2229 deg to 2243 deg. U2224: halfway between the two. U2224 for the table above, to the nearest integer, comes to 277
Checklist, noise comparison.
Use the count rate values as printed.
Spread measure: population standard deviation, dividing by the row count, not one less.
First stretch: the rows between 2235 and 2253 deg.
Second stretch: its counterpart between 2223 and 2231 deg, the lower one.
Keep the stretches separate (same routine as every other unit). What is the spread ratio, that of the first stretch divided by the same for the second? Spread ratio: 2.38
